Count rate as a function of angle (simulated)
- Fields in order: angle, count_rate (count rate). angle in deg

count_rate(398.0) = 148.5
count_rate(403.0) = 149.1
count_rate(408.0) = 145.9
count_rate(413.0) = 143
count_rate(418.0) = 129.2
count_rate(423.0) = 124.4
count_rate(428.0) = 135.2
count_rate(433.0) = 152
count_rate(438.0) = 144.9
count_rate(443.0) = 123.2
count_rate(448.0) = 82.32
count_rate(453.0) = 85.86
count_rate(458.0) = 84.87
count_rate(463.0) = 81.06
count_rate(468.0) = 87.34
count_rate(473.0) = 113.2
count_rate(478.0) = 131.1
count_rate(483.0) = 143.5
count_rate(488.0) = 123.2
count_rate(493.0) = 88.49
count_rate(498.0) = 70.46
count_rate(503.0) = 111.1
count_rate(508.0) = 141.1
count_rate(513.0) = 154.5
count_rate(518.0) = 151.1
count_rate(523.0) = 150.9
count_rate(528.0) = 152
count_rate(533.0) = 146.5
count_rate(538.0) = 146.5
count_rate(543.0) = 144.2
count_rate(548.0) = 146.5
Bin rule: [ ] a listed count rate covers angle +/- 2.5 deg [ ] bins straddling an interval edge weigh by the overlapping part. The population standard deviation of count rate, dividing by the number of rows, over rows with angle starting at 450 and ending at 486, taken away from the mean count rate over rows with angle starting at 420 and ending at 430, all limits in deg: 106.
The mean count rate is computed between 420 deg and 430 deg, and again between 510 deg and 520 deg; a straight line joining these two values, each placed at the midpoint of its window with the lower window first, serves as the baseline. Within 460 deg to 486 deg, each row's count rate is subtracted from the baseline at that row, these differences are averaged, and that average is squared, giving 942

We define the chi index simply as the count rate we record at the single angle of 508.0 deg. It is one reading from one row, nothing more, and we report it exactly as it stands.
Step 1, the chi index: 141.1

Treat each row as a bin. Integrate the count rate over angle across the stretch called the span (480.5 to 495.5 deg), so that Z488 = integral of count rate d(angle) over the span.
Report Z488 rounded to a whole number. 1776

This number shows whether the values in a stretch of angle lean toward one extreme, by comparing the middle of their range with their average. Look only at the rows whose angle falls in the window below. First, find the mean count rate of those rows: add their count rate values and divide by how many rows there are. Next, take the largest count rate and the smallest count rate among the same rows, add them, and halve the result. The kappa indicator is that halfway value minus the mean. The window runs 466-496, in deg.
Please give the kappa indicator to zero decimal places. 1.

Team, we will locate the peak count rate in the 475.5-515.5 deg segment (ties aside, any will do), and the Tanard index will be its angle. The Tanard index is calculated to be 513.0 deg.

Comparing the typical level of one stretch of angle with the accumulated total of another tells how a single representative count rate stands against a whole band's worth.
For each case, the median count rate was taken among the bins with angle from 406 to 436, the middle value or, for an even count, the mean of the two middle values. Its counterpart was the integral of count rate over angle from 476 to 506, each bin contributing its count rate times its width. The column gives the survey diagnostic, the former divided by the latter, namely 0.042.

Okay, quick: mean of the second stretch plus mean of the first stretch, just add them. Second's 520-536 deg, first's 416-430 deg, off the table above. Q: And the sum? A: 279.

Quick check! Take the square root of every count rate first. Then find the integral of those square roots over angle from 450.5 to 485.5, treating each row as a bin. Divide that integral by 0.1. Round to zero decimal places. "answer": 3545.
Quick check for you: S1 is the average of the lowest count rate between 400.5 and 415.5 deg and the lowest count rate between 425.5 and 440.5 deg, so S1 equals 139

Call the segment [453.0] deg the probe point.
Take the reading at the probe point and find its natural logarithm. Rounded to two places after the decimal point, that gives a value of 4.45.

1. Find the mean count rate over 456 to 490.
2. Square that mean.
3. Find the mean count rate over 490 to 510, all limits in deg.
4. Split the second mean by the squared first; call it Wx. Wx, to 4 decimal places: 0.0086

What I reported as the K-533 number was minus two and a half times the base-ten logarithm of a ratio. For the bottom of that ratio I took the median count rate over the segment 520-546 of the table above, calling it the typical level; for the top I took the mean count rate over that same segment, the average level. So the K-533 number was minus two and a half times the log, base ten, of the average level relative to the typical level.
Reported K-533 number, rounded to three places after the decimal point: -0.011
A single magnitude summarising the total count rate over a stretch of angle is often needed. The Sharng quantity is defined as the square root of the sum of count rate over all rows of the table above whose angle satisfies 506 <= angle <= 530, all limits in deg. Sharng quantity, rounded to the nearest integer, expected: 27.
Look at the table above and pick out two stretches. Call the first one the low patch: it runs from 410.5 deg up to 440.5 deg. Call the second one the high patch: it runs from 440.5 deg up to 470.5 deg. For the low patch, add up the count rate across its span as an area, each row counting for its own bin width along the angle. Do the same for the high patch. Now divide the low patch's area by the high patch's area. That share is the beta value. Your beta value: 1.52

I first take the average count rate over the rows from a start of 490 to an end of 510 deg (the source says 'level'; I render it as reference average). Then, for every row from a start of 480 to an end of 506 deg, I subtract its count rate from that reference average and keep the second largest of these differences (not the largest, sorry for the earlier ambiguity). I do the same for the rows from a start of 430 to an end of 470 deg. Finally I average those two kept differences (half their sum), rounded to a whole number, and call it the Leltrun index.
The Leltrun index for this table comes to 17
